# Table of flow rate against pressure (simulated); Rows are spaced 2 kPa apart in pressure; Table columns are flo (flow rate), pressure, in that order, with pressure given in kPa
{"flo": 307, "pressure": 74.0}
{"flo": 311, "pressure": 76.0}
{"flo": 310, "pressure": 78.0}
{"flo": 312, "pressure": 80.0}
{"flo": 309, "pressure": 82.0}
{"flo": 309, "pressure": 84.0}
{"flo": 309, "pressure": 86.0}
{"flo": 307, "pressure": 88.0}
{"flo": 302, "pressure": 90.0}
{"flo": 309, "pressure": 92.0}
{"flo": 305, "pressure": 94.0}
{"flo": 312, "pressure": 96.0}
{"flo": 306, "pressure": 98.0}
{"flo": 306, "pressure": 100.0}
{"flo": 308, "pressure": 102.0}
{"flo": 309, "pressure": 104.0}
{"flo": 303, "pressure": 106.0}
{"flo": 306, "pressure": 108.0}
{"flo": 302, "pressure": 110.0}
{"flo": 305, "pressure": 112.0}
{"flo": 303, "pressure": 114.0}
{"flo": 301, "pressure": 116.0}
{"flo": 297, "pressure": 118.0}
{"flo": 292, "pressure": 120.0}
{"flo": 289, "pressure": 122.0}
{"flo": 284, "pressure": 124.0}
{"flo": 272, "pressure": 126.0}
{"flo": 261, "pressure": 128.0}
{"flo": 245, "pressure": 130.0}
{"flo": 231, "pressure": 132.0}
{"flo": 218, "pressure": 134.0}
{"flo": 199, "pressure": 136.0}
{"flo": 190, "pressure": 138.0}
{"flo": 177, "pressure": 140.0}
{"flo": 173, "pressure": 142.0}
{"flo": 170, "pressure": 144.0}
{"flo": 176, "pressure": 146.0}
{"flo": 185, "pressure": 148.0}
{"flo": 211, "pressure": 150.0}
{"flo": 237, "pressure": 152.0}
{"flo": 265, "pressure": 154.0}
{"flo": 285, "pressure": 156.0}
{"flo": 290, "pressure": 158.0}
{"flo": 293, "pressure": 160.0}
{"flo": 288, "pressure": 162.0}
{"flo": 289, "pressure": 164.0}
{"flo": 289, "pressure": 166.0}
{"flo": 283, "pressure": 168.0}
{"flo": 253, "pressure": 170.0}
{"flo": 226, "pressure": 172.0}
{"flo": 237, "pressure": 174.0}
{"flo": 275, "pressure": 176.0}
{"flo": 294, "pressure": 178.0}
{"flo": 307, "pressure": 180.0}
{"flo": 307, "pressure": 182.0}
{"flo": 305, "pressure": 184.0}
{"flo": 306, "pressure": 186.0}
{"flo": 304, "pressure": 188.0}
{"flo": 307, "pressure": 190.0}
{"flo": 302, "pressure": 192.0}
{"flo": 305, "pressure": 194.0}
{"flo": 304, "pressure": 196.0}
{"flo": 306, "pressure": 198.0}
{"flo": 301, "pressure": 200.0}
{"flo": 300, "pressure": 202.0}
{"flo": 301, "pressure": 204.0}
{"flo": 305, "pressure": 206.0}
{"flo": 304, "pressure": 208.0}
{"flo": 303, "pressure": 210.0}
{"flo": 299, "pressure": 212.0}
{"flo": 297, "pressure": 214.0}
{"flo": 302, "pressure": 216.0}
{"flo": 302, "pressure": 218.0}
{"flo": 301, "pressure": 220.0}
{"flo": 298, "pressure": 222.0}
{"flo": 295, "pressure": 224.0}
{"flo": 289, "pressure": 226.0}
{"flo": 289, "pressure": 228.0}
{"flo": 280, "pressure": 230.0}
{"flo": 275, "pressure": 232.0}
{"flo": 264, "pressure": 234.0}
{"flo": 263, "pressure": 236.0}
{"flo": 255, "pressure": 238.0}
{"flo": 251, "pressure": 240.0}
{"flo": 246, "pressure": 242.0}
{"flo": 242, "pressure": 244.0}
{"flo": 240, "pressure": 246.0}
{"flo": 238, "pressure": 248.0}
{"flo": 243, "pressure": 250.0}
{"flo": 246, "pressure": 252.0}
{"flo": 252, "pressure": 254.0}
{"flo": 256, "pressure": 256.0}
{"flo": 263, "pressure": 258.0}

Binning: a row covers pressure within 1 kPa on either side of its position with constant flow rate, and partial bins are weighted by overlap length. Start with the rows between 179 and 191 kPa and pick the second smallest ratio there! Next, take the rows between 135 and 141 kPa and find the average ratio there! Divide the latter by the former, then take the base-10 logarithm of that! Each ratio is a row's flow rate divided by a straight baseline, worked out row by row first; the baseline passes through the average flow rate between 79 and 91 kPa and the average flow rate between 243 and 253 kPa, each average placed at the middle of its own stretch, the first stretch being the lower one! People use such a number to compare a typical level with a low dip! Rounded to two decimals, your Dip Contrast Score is -0.24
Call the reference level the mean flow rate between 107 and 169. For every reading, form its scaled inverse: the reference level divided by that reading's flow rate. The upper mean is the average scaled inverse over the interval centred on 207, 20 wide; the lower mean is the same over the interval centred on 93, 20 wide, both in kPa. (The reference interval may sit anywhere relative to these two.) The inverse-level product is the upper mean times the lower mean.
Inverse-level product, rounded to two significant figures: 0.70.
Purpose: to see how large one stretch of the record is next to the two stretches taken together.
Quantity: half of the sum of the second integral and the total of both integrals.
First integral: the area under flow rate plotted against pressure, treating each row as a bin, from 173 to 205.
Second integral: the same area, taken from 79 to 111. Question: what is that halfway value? 14589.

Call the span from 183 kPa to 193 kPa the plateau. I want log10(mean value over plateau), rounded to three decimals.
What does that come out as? 2.484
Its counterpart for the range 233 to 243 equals 2.408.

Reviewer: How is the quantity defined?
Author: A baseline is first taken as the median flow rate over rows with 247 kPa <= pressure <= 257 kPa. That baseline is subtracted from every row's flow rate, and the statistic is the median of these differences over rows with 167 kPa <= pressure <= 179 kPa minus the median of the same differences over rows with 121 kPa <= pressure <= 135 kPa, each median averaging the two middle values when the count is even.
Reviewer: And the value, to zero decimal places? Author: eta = 3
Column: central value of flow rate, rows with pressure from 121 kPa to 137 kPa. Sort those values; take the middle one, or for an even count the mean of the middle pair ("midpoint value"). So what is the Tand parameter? 253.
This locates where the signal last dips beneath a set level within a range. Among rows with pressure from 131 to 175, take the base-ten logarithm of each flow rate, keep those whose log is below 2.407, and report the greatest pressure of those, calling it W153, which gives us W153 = 174.0 kPa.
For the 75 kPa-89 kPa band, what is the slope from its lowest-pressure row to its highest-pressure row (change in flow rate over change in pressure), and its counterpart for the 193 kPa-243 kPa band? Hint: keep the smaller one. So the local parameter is -1.23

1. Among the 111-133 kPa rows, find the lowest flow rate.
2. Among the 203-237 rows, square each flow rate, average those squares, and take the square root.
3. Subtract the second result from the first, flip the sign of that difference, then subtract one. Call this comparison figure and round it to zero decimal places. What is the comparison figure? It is 60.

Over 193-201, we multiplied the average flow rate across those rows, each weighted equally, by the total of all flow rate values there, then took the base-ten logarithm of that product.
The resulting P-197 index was 5.57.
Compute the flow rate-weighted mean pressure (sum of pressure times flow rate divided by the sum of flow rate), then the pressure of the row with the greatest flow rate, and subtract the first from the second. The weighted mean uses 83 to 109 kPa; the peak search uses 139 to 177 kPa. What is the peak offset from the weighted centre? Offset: 64.0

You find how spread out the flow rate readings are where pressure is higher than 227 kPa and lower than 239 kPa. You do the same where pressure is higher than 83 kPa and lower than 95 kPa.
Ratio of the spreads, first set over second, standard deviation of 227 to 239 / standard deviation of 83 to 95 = 4.4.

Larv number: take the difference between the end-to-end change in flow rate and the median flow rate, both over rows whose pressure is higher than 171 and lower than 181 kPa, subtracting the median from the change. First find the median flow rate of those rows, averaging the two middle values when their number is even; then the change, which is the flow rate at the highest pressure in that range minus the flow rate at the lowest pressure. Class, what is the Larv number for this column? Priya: -194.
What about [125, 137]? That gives -311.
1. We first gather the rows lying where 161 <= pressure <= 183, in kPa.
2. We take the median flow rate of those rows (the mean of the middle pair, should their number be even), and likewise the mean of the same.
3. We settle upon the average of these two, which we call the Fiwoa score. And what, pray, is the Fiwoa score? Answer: 283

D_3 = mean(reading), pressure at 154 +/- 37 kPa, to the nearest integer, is 257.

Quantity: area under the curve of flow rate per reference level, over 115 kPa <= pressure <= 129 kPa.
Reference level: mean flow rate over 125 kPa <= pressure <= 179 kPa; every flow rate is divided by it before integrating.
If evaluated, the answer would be 16.6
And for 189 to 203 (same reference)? 17.6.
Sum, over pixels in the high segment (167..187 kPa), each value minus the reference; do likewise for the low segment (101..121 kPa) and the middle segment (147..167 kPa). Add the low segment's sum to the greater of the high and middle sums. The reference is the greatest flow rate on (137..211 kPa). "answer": -321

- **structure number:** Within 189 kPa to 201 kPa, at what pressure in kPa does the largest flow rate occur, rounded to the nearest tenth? 190.0 kPa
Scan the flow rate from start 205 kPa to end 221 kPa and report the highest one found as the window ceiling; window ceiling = 305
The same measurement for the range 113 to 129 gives 303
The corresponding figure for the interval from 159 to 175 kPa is 293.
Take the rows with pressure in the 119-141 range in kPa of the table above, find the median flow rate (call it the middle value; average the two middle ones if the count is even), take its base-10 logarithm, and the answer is 2.39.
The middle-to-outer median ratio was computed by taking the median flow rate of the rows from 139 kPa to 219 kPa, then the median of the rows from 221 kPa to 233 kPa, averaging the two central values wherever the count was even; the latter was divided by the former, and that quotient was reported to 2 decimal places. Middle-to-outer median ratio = 0.98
